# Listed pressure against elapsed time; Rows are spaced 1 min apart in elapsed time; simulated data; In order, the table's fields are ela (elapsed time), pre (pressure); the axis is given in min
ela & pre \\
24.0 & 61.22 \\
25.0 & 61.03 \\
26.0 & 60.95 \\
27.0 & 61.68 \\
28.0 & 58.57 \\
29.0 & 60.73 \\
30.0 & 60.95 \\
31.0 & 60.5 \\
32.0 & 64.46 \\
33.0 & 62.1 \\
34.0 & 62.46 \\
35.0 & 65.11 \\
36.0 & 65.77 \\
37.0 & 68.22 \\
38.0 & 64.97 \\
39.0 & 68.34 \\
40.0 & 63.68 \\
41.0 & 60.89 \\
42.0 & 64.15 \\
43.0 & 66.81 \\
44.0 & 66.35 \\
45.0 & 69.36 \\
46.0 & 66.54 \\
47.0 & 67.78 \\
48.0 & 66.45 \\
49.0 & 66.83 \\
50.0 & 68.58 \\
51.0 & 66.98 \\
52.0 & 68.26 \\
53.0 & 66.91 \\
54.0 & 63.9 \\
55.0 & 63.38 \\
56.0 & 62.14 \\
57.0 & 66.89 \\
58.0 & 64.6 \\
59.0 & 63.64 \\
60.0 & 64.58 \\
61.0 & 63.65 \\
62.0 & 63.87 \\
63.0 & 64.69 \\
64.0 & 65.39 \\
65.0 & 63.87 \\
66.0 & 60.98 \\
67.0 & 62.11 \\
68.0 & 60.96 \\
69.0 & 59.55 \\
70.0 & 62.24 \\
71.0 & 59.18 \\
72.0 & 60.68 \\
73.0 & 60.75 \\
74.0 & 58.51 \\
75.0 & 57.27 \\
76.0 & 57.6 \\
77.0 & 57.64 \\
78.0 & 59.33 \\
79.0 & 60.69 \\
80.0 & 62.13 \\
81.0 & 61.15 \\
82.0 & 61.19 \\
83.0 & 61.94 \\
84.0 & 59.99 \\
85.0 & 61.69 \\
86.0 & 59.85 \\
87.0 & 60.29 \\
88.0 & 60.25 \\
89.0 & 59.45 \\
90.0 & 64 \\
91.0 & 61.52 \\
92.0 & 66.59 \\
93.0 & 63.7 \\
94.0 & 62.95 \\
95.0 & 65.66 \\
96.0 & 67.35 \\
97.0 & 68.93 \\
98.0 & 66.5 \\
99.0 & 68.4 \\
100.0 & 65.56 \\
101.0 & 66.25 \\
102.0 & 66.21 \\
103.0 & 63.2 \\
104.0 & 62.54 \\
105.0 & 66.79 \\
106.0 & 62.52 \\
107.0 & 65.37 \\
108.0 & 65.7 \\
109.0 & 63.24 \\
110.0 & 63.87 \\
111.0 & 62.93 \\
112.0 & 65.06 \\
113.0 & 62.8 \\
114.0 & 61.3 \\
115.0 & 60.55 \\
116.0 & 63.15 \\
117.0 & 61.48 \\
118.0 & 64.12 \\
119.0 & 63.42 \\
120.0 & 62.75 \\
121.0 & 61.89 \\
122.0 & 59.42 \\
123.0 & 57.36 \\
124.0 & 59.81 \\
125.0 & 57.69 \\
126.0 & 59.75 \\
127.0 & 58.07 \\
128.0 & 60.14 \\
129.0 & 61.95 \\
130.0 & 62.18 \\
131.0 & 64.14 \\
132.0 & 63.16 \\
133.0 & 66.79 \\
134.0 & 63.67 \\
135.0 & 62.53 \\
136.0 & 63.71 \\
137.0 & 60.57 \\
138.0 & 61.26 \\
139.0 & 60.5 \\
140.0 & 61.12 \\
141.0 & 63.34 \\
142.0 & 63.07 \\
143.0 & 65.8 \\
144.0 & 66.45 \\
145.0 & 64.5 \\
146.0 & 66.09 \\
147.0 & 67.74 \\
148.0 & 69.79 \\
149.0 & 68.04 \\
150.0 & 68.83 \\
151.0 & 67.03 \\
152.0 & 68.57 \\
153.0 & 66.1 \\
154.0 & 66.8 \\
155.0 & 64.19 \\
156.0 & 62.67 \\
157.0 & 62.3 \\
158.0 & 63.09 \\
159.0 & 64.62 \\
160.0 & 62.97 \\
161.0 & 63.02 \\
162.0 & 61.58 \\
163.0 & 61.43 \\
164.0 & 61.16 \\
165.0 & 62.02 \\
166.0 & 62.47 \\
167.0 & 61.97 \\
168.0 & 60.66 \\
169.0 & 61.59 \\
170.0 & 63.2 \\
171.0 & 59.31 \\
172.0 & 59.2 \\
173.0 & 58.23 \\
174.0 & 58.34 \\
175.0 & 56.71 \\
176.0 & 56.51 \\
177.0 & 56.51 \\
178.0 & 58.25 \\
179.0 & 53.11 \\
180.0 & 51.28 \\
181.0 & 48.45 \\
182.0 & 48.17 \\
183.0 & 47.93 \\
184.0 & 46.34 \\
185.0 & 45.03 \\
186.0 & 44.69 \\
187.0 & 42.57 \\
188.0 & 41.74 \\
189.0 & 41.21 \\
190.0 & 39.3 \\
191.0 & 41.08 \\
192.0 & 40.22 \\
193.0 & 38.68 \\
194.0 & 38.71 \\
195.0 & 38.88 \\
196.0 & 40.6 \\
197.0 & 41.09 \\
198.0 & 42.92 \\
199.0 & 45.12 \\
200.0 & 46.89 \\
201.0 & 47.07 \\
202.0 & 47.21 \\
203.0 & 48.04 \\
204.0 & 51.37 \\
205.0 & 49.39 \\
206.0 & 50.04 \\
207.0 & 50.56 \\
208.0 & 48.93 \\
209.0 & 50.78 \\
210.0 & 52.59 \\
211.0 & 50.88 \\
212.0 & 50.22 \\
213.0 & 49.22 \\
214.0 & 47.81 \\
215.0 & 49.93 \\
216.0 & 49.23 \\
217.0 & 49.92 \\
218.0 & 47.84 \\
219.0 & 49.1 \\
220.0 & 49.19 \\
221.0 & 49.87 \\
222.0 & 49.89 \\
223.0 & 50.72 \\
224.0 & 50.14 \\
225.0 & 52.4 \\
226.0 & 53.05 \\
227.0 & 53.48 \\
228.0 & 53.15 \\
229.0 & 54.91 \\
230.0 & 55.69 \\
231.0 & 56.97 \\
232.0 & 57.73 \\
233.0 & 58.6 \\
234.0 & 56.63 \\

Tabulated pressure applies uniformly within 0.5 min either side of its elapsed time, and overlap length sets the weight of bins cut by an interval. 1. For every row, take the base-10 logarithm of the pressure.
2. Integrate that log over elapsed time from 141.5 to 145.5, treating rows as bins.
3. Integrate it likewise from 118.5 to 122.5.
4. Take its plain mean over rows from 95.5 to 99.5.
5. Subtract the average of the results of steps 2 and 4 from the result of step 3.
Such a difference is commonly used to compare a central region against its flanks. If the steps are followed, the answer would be 2.6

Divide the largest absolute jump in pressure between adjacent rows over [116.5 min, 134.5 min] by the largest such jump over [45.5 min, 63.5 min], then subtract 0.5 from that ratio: 0.26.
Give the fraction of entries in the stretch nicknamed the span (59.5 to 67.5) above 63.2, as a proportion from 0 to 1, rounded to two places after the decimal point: 0.75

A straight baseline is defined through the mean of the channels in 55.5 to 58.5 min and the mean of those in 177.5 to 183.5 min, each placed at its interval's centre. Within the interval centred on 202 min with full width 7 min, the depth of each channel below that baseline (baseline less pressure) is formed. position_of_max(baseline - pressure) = 199.0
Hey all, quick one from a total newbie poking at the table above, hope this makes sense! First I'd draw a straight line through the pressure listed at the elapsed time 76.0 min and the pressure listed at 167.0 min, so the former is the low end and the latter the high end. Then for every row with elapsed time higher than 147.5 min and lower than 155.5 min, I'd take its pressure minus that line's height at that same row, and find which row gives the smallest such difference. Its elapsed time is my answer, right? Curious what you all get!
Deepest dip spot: 155.0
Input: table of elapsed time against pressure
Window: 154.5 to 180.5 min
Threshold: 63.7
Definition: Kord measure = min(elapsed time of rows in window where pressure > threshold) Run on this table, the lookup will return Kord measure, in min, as 155.0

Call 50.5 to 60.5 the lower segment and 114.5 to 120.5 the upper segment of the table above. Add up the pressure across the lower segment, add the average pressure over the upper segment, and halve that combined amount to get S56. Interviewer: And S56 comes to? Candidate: 357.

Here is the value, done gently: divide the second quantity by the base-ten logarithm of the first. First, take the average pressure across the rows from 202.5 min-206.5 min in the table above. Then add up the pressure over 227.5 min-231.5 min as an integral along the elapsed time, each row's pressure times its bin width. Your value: 130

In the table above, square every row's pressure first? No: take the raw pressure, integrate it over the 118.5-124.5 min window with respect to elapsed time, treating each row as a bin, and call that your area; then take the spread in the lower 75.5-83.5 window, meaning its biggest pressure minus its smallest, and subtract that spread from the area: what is 360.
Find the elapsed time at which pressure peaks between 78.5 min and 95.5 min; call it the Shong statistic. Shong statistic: 92.0 min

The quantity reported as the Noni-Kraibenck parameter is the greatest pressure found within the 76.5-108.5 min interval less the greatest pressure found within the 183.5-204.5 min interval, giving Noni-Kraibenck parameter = 18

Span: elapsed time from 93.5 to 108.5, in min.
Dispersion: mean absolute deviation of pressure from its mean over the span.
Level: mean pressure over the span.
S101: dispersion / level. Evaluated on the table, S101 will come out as 0.023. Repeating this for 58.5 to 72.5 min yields 0.027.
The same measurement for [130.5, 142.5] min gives 0.022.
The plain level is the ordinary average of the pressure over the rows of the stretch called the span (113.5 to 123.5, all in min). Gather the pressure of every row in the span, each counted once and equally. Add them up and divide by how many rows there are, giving 61.5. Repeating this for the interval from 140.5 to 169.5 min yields 64.4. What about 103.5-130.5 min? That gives 62.1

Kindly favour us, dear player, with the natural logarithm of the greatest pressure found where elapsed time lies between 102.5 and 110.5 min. 4.20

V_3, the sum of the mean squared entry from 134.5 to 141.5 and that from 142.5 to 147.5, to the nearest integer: 8201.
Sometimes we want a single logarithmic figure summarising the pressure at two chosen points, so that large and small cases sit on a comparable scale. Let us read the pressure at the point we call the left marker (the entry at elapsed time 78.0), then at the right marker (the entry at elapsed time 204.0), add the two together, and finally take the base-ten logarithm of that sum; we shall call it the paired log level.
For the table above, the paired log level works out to 2.04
